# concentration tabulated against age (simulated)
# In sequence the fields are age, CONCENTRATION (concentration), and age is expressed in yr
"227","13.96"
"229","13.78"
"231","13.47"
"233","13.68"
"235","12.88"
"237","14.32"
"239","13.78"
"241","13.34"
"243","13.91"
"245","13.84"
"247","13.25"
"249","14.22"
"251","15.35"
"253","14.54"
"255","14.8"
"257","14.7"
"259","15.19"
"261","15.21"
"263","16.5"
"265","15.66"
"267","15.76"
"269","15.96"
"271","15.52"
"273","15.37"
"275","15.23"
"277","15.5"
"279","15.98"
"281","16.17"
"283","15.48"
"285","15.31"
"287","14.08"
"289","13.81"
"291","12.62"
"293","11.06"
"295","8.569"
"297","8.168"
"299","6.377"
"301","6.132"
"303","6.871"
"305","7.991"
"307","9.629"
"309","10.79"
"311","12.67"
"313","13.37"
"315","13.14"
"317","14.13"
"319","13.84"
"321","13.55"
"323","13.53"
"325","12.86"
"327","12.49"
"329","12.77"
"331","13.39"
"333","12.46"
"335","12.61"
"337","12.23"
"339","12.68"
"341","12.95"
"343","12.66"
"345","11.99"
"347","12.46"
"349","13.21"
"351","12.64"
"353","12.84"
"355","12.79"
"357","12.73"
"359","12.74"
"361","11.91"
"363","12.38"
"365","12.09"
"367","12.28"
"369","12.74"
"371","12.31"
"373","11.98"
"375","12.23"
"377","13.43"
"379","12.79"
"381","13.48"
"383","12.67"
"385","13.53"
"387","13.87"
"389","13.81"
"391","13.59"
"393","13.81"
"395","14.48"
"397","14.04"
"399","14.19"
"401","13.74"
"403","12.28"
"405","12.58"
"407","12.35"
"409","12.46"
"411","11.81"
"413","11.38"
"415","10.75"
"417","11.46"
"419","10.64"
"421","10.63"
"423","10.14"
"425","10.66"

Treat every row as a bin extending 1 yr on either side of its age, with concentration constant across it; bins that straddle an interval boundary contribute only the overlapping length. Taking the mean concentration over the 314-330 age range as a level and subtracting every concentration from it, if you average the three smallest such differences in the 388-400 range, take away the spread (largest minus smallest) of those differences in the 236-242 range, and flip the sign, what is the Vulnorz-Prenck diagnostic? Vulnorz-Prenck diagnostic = 2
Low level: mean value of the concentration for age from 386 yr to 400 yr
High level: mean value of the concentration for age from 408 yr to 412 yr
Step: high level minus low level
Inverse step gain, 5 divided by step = -2.7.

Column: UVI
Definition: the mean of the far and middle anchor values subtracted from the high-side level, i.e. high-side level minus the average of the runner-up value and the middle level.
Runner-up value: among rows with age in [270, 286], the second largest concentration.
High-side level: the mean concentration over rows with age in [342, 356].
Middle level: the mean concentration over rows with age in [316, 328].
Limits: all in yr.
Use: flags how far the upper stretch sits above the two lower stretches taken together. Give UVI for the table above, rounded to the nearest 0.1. -2.0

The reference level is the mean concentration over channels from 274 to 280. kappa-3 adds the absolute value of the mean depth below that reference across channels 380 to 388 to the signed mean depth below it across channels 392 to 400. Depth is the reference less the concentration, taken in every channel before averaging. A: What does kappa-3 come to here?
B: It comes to 3.6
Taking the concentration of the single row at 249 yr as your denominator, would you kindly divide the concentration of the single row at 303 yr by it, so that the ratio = 0.48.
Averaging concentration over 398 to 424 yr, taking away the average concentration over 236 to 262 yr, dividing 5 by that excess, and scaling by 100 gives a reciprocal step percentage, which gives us -203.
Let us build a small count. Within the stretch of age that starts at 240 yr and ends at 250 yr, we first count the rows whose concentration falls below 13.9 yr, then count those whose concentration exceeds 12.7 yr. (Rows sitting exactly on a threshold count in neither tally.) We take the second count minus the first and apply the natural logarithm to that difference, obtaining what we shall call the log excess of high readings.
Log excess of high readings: 0.69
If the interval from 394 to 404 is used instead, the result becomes 0.69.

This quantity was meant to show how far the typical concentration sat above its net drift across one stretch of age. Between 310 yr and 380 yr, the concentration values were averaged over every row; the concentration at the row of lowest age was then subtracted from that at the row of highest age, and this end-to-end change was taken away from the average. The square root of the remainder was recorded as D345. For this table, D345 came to 3.56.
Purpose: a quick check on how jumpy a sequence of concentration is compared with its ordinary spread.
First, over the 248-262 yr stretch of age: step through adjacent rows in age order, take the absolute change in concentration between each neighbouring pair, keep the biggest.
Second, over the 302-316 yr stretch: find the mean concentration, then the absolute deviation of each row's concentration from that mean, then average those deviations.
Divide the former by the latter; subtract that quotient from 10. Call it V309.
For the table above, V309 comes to 9.5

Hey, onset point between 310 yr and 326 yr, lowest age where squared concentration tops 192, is 317 yr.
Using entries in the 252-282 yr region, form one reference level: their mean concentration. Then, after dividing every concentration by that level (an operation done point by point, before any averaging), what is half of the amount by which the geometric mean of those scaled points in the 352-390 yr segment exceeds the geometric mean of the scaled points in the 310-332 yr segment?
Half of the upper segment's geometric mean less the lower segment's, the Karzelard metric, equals -0.016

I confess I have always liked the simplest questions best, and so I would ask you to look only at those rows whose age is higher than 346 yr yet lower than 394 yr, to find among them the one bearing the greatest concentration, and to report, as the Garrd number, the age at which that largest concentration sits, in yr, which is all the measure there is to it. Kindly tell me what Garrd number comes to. 387 yr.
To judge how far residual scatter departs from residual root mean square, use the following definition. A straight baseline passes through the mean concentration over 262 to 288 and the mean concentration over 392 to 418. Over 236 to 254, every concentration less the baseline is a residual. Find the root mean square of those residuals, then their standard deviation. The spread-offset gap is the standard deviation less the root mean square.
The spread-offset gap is -1.6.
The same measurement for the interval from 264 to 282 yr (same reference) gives 0.0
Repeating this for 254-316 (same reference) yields -0.8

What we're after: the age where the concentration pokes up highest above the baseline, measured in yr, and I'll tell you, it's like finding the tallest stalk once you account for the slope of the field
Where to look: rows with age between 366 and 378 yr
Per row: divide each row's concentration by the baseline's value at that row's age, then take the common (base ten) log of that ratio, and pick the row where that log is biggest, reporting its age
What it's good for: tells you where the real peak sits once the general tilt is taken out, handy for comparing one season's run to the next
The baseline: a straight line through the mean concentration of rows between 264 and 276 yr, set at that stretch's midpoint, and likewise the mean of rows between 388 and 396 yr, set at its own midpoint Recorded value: 377 yr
